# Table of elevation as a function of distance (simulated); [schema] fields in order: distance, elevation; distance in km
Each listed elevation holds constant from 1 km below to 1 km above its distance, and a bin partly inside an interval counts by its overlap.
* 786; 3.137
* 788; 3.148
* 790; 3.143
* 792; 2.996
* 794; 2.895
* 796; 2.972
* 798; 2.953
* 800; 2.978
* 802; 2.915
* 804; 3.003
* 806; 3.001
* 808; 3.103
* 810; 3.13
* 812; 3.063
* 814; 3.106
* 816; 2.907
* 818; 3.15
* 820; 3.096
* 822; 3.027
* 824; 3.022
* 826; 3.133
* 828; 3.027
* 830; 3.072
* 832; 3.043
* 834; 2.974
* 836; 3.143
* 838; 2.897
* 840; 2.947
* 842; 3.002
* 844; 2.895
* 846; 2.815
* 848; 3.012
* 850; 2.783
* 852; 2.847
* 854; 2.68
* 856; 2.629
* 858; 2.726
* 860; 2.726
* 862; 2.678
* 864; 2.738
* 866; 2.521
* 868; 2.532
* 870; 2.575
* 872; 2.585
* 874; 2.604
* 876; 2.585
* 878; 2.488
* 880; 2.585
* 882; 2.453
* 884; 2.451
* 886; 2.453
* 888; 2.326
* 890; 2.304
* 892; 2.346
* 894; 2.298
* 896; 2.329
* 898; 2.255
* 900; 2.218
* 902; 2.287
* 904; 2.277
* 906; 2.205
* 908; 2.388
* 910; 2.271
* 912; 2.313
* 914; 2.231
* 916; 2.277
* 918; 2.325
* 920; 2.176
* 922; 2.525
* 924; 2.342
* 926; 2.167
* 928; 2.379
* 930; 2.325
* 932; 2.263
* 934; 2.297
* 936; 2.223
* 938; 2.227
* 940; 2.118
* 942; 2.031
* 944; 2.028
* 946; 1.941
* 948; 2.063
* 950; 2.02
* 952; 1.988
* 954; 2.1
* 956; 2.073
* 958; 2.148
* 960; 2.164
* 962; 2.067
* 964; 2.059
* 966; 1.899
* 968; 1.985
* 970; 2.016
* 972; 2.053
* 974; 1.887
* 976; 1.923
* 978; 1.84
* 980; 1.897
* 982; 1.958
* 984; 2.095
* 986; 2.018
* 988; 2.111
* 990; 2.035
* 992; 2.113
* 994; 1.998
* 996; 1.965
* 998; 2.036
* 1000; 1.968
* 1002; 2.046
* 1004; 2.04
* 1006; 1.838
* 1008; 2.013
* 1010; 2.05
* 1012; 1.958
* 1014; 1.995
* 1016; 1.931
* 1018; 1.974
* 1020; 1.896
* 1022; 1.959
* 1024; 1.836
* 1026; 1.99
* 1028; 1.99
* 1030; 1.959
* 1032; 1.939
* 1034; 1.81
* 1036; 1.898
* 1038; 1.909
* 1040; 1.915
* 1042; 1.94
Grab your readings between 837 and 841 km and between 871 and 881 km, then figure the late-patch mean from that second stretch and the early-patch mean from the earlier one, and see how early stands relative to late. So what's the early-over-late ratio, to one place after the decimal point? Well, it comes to 1.1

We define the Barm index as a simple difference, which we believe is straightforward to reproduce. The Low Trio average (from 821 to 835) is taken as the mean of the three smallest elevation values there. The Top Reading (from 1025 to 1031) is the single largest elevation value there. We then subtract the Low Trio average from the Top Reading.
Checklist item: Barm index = -1.0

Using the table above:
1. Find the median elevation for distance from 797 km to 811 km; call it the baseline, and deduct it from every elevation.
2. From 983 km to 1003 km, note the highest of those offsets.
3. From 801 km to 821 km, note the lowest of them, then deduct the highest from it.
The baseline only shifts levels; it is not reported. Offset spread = 0.79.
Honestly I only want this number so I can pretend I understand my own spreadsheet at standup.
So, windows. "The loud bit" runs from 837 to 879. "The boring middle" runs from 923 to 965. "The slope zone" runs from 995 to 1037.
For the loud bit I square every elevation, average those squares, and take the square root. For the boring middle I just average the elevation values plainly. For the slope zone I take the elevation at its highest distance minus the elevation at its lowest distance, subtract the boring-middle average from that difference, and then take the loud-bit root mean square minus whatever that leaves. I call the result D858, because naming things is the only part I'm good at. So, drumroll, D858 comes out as 4.94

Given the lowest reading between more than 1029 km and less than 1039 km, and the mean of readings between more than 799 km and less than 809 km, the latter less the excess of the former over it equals 4.2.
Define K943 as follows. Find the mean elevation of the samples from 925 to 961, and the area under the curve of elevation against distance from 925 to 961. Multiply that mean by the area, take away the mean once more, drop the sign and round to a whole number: 163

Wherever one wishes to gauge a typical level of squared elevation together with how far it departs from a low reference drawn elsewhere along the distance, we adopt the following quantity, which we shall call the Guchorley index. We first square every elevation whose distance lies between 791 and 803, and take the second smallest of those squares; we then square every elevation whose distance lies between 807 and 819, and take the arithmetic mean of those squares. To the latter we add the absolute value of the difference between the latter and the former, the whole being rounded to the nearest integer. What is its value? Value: 10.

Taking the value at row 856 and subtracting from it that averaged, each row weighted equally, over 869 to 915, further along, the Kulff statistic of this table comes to 0.2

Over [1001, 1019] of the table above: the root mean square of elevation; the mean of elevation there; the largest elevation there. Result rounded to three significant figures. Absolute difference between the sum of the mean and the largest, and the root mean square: 2.05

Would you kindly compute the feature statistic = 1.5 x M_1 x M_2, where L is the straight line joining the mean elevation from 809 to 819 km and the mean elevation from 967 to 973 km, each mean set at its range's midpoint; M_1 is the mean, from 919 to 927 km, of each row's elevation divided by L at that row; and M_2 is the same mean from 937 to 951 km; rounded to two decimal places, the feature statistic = 1.39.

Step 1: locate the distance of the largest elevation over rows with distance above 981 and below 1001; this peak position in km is 992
